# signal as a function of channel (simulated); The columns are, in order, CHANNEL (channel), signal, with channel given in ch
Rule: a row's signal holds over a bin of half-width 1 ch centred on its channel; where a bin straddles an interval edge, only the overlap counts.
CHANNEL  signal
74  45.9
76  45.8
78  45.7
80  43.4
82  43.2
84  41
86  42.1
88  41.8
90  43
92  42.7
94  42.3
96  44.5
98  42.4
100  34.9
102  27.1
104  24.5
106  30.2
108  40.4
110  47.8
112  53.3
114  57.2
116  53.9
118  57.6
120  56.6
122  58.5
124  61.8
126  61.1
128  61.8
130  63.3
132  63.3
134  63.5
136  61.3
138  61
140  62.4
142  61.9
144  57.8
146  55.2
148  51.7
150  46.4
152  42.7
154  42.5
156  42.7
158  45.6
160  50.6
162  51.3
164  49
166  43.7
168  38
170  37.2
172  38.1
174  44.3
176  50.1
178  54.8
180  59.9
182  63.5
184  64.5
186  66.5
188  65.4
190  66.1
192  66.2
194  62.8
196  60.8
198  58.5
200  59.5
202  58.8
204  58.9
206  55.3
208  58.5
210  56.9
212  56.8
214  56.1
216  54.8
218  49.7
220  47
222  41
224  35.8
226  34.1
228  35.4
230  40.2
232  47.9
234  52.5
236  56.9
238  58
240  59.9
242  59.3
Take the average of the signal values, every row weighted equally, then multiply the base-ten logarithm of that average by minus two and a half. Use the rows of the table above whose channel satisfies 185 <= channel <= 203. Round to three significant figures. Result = -4.49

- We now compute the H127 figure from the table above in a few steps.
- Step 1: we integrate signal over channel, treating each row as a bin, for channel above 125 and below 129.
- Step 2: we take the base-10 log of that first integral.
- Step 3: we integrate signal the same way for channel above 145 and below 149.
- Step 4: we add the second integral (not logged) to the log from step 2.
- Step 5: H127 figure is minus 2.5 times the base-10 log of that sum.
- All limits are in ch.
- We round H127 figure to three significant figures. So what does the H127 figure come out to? -5.84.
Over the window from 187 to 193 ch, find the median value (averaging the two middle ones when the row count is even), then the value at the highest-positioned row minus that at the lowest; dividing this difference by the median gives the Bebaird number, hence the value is 0.0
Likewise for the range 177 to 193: 0.2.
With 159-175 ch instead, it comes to -0.1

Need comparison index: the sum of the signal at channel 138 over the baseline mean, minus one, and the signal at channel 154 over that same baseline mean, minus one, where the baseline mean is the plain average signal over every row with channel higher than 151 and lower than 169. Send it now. 0.29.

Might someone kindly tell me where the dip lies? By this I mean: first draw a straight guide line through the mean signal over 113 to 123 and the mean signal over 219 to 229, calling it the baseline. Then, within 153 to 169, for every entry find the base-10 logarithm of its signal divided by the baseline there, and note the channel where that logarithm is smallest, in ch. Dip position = 168 ch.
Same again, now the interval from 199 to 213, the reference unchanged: 206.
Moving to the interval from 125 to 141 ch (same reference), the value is 126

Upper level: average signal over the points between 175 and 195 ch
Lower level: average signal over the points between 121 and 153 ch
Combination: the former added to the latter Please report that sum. 120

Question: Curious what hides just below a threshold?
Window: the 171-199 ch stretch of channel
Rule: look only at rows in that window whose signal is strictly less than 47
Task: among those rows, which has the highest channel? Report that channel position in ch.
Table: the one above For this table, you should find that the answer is 174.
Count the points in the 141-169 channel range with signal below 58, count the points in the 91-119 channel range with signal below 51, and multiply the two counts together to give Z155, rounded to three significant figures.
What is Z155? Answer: 130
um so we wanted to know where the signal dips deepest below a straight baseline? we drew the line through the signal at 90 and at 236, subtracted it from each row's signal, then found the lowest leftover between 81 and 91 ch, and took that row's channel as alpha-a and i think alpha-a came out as 84 ch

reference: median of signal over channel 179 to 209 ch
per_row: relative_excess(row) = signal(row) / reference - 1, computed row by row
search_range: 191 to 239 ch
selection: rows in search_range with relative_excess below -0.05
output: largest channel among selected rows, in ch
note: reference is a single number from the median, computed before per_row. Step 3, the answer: 236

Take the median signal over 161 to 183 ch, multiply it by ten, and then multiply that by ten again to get 4900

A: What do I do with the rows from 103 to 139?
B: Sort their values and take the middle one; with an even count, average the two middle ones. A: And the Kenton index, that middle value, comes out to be 58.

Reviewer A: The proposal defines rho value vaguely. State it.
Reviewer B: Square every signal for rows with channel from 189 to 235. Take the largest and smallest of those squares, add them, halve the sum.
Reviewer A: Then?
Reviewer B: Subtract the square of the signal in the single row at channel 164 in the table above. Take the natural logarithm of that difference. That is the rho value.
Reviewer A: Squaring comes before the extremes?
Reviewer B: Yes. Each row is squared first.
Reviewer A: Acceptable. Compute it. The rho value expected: 5.9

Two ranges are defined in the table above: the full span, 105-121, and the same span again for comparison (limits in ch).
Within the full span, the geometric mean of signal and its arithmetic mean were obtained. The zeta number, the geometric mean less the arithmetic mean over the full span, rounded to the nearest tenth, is -1.0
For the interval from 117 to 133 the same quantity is 0.0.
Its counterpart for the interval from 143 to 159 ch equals -0.3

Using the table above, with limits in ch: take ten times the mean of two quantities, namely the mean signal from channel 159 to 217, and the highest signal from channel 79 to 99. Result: 500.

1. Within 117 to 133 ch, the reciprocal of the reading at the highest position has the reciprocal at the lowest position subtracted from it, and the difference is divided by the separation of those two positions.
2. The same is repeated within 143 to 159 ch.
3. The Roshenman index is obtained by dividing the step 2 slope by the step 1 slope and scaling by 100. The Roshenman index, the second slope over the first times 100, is -296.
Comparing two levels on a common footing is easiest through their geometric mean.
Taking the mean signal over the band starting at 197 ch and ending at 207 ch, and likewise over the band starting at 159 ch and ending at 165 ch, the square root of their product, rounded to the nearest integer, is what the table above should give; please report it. 54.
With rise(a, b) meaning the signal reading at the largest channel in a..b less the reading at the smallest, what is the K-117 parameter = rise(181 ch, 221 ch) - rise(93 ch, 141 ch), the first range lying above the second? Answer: -37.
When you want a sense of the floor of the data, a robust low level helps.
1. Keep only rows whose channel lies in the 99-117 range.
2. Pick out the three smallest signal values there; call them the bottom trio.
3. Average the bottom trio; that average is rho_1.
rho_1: 27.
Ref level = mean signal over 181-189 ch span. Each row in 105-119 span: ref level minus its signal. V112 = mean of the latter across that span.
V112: 16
